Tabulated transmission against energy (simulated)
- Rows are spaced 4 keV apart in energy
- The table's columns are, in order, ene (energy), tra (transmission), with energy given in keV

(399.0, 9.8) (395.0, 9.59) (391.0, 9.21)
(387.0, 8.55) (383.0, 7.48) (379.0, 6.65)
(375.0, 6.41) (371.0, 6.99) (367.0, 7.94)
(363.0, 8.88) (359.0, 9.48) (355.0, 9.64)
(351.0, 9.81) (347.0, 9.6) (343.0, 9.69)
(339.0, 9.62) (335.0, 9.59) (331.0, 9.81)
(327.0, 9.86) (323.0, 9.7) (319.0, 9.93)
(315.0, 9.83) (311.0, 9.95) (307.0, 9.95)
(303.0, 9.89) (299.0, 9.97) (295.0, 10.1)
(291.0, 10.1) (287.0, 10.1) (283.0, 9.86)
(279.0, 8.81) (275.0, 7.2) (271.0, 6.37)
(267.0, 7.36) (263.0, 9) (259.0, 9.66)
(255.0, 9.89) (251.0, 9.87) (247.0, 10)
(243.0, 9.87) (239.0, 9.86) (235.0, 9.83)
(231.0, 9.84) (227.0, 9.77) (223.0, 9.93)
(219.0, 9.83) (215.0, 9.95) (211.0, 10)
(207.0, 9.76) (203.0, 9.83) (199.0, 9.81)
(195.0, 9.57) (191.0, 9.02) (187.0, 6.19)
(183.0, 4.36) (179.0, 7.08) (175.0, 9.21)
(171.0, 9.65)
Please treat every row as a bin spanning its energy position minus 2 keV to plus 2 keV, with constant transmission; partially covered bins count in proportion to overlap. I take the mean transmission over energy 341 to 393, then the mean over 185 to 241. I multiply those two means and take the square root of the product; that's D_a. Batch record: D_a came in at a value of 8.99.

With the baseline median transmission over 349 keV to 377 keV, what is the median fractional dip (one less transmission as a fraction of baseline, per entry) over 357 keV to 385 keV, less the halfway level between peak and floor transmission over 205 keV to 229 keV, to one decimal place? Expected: -9.7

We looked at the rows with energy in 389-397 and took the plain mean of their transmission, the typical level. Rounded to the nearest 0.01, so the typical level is 9.40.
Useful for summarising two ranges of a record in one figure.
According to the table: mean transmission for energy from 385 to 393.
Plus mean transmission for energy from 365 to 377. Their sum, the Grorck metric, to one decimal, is 16.0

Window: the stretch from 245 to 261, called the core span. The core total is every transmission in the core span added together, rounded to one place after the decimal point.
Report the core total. 39.4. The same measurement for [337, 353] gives 38.7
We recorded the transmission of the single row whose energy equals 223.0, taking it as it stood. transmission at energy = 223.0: 9.93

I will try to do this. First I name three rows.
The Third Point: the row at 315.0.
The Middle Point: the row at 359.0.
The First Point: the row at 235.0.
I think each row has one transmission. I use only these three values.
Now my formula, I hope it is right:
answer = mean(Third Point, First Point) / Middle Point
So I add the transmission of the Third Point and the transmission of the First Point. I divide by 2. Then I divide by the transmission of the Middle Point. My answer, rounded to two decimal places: 1.04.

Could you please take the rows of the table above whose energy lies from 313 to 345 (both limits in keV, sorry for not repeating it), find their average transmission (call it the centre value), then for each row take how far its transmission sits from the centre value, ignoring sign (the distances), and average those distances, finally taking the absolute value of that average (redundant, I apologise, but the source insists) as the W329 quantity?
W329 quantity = 0.10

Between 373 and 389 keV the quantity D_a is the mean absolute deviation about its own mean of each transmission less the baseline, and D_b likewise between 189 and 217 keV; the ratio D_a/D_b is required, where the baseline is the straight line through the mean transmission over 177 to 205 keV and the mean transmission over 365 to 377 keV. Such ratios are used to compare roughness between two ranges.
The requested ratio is 2.9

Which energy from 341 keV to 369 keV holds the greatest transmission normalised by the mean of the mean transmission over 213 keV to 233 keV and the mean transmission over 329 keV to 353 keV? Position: 351.0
